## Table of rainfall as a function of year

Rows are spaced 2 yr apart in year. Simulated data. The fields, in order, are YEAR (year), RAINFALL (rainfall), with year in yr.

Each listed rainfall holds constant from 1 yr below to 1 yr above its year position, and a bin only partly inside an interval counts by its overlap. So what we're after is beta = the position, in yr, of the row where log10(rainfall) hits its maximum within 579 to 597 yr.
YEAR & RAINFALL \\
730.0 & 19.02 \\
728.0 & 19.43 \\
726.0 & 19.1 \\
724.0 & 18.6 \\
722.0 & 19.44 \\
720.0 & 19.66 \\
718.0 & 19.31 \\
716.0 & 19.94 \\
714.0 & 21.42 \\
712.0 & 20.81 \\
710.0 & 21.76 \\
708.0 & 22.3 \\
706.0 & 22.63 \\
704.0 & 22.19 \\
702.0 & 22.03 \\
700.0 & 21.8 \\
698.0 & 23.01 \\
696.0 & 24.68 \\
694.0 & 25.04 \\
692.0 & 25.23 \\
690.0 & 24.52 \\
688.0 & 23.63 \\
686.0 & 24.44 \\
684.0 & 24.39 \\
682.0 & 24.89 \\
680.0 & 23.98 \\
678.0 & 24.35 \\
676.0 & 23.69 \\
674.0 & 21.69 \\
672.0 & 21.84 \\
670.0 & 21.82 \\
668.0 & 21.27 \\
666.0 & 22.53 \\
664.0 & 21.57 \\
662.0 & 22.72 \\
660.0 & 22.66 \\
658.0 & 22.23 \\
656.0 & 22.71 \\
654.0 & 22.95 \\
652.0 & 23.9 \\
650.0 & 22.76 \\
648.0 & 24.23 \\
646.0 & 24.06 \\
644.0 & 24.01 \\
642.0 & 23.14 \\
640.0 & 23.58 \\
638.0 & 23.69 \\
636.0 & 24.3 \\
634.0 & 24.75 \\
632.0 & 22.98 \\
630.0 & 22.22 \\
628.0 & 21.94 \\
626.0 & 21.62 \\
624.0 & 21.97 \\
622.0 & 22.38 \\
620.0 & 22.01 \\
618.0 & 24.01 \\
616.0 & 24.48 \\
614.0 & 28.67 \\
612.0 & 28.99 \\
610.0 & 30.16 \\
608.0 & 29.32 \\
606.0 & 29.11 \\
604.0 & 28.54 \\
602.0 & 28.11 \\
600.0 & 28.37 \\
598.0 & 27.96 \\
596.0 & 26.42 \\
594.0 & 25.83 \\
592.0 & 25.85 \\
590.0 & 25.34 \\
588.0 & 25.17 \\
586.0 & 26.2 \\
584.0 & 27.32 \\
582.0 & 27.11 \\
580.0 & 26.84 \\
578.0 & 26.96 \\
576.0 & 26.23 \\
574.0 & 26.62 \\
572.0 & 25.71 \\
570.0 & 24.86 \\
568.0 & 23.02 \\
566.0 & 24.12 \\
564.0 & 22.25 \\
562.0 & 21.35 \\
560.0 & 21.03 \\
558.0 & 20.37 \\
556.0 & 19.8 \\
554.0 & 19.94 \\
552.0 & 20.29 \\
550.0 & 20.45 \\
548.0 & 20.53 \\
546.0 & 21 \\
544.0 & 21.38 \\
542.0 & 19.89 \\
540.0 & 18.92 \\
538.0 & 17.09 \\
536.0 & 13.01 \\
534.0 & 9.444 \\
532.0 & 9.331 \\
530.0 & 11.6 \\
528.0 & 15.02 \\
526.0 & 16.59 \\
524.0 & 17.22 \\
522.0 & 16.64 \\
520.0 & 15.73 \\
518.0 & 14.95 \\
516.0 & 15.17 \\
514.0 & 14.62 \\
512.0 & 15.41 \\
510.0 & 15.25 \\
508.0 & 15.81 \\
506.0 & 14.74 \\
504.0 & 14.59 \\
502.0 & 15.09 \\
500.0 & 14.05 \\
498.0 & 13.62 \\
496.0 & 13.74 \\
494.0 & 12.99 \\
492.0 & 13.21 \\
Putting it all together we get 584.0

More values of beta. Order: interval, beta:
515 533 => 524.0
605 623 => 610.0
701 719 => 706.0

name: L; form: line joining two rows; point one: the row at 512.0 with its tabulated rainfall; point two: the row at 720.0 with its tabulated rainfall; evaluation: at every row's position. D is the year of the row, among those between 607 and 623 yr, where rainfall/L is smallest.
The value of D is 620.0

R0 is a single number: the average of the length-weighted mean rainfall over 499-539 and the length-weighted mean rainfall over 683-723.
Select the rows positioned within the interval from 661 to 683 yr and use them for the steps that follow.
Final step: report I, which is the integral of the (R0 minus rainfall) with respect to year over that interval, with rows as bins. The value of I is -94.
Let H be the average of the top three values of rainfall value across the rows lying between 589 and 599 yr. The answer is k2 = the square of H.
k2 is 715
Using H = 26.7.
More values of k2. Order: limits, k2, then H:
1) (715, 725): 387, 19.7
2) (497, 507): 219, 14.8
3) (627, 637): 576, 24.0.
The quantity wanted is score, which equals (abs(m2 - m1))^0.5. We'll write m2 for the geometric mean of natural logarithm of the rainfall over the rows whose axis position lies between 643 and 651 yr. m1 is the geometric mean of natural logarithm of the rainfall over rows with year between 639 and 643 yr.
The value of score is 0.13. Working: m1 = 3.15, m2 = 3.17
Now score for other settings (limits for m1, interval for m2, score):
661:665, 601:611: 0.52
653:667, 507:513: 0.61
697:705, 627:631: 0.09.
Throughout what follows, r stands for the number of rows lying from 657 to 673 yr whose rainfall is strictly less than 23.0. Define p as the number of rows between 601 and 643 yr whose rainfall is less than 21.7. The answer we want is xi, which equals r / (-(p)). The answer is -8.0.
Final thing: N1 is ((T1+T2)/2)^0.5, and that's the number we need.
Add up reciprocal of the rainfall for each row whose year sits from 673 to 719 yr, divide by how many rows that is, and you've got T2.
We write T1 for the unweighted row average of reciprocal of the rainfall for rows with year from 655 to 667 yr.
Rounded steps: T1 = 0.0447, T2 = 0.0438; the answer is 0.2103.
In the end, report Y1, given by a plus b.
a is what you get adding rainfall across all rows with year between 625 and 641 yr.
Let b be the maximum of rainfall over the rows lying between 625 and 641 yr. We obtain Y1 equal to 210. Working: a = 185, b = 24.75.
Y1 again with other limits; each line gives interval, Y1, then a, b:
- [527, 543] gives 134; 114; 19.89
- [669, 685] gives 212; 187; 24.89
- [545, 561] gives 184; 163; 21.03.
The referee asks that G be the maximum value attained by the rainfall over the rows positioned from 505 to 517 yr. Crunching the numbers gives 15.81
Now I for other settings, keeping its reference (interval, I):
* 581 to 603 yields -181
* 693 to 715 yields -89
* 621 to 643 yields -98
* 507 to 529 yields 62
